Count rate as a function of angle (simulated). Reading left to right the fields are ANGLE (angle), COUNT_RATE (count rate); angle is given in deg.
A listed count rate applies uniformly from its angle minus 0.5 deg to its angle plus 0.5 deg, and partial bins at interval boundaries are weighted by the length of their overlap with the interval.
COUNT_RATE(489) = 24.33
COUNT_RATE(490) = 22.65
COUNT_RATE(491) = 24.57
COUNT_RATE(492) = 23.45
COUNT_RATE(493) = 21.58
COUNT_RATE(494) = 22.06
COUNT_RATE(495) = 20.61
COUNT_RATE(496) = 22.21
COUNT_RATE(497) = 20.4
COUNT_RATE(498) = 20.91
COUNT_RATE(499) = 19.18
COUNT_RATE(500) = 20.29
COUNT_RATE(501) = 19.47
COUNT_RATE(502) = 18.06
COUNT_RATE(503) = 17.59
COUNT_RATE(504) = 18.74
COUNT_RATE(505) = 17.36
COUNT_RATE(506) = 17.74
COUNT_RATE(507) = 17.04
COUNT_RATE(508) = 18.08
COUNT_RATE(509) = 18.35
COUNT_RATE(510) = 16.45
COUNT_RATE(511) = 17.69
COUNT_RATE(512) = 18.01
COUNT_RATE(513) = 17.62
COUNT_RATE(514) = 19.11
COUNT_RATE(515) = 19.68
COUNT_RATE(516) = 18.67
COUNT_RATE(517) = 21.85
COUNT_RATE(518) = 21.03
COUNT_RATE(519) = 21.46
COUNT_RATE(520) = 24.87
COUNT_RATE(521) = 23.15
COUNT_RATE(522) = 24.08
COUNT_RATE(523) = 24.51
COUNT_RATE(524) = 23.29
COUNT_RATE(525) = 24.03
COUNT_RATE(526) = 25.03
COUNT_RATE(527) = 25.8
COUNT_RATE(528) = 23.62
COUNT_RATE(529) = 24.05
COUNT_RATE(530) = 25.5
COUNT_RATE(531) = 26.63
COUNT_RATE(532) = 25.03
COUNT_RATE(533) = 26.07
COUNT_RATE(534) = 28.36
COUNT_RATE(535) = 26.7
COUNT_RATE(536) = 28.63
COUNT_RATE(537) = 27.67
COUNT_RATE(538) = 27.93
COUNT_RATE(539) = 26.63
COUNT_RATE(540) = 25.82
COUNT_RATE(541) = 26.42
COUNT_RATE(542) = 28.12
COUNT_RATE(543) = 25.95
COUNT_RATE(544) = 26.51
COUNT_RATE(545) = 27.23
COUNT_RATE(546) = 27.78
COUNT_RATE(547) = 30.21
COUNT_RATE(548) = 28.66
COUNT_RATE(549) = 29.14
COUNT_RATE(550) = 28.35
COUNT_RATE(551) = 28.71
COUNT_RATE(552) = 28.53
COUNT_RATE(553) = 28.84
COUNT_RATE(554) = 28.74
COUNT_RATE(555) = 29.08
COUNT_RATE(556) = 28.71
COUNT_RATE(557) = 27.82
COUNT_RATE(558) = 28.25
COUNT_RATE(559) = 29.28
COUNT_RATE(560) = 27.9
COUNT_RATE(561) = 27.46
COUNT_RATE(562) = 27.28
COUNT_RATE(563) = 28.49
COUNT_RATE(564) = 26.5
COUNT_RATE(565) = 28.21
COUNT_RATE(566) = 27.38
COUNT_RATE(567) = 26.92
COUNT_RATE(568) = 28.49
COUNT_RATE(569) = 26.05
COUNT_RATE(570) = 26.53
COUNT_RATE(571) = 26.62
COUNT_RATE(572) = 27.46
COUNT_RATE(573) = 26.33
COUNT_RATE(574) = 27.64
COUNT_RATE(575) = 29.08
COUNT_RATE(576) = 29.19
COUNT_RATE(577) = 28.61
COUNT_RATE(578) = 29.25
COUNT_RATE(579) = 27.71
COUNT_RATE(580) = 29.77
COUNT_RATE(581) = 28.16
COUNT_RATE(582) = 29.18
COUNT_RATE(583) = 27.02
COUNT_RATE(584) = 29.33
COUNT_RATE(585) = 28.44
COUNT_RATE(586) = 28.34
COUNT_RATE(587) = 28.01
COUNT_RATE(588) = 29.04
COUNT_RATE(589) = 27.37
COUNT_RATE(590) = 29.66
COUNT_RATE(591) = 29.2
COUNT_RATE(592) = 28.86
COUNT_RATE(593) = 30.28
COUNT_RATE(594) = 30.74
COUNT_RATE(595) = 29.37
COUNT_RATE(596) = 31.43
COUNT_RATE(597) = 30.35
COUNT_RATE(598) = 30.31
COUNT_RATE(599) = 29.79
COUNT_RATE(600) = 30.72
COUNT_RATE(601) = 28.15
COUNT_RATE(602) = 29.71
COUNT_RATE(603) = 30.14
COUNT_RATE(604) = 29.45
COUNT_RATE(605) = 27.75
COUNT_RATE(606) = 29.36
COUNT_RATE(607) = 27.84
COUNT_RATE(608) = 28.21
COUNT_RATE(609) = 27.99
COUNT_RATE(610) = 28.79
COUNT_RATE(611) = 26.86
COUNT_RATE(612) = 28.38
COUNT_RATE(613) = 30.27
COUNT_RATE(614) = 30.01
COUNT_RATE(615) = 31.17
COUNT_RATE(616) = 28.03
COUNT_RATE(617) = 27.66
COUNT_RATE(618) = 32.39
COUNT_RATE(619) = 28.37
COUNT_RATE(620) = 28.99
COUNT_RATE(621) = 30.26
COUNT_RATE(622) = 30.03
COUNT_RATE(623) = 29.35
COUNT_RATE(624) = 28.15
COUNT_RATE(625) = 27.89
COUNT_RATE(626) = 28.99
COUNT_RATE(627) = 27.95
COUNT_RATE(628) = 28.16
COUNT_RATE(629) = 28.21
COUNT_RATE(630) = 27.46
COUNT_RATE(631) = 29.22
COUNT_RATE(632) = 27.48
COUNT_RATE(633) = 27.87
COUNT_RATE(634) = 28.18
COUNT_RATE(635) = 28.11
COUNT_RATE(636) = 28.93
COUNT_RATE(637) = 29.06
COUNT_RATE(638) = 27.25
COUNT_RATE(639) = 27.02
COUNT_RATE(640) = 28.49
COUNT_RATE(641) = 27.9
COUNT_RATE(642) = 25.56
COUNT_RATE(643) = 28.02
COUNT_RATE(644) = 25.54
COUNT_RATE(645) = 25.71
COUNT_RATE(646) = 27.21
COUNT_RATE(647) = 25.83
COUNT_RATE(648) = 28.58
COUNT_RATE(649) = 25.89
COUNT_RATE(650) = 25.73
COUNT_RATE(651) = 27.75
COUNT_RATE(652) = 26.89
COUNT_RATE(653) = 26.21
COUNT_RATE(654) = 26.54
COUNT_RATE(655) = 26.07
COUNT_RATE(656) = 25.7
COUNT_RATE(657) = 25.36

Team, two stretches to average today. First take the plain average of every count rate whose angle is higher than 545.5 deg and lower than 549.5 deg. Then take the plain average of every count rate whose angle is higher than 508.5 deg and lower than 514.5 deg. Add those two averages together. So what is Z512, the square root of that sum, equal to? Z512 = 6.8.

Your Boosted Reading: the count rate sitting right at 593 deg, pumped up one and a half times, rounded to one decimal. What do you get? 45.4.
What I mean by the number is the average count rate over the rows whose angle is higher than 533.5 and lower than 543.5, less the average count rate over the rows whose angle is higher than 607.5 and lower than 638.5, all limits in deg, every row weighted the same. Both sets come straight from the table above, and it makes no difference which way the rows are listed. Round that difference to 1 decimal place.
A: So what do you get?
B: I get -1.5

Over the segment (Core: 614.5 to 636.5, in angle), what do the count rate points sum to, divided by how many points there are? 28.8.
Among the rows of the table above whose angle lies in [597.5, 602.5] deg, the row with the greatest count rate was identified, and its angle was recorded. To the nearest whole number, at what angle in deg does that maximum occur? 600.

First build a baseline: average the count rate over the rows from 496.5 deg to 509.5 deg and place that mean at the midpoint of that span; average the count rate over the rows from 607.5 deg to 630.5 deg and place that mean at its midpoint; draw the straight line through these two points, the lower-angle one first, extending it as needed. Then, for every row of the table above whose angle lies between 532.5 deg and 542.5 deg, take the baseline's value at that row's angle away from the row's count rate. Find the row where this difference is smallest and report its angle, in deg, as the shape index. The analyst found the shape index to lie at 540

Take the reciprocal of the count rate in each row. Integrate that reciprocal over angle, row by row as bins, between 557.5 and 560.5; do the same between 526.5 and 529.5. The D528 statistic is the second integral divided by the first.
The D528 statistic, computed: 1.2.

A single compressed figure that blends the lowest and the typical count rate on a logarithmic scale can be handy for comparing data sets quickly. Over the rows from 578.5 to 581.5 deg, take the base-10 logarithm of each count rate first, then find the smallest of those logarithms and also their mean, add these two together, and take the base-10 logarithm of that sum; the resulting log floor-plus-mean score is 0.462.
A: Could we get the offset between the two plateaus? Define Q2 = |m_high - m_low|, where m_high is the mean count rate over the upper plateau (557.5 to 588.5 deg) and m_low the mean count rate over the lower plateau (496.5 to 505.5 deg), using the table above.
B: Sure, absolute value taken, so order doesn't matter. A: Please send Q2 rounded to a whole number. 9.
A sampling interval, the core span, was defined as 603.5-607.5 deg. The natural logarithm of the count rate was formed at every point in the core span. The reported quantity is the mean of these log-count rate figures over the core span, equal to 3.35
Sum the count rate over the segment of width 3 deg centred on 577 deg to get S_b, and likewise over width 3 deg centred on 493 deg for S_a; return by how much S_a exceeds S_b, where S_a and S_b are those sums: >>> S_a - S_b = -20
